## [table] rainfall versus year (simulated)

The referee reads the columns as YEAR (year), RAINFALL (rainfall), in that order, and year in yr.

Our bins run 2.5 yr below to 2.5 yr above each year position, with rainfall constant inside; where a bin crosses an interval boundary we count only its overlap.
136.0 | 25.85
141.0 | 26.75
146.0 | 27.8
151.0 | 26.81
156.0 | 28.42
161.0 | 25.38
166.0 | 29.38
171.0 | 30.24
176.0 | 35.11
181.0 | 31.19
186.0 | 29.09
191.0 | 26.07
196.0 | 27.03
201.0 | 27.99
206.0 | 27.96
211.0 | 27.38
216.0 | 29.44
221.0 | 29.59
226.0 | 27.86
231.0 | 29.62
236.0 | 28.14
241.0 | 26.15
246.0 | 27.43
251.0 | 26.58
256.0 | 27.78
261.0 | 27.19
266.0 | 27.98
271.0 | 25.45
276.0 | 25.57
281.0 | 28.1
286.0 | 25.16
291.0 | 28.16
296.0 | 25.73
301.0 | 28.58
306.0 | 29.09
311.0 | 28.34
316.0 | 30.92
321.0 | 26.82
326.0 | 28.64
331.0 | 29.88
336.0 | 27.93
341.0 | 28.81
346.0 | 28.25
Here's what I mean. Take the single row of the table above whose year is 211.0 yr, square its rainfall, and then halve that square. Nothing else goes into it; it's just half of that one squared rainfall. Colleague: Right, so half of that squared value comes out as 375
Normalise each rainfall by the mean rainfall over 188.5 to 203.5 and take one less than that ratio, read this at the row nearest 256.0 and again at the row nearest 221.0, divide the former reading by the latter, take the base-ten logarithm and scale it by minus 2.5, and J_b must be 1.3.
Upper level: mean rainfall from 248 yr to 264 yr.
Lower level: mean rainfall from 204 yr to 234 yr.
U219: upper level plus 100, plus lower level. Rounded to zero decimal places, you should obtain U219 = 156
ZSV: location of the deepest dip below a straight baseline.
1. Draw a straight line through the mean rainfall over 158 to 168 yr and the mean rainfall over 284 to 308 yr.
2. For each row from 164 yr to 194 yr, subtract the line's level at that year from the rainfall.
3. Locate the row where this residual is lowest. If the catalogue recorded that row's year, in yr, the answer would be 191.0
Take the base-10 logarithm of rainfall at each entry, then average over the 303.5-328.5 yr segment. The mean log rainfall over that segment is 1.46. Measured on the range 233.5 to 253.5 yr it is 1.43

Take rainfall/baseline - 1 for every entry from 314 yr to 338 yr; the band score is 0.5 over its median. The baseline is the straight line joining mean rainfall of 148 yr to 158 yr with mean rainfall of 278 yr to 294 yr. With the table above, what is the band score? 8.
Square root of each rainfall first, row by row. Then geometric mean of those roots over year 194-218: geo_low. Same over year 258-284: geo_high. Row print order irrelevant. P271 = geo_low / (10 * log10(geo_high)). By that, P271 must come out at 0.740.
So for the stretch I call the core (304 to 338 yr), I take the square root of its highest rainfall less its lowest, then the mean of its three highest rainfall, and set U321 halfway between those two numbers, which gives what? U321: 16.0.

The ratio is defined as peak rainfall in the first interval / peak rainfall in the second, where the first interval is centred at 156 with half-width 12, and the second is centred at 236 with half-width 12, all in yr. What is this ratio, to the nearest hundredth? 0.99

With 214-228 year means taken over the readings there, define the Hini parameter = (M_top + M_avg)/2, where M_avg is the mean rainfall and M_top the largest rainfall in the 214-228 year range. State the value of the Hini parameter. 29.3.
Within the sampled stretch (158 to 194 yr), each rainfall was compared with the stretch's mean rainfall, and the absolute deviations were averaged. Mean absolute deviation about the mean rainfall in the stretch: 2.3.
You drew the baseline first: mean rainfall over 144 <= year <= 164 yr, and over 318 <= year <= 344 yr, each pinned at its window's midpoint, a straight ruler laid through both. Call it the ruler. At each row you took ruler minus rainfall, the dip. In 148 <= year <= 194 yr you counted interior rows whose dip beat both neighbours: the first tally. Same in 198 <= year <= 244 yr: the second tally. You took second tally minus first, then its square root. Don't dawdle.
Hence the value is 1.0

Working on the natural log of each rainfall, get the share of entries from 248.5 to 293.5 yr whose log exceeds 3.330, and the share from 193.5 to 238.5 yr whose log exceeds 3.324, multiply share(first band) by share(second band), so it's 0.26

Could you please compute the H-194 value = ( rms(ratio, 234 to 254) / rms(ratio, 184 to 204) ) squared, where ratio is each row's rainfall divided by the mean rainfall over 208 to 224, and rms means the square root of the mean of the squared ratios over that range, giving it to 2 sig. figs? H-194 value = 0.97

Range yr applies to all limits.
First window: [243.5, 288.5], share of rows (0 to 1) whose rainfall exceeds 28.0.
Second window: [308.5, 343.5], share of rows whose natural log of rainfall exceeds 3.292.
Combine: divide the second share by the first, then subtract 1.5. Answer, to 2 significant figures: 6.2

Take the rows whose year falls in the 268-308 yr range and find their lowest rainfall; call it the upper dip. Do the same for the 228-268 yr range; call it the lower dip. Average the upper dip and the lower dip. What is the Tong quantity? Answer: 25.7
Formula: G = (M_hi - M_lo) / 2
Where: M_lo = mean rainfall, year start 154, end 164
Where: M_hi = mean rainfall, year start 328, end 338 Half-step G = 1.00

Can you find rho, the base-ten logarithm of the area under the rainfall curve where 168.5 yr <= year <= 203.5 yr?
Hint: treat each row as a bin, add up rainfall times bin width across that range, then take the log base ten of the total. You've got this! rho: 3.01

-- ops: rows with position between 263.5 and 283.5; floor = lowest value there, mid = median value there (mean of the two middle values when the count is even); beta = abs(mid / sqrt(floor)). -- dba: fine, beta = 5.31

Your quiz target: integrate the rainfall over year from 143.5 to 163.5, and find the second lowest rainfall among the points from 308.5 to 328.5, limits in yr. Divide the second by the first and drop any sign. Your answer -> 0.052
